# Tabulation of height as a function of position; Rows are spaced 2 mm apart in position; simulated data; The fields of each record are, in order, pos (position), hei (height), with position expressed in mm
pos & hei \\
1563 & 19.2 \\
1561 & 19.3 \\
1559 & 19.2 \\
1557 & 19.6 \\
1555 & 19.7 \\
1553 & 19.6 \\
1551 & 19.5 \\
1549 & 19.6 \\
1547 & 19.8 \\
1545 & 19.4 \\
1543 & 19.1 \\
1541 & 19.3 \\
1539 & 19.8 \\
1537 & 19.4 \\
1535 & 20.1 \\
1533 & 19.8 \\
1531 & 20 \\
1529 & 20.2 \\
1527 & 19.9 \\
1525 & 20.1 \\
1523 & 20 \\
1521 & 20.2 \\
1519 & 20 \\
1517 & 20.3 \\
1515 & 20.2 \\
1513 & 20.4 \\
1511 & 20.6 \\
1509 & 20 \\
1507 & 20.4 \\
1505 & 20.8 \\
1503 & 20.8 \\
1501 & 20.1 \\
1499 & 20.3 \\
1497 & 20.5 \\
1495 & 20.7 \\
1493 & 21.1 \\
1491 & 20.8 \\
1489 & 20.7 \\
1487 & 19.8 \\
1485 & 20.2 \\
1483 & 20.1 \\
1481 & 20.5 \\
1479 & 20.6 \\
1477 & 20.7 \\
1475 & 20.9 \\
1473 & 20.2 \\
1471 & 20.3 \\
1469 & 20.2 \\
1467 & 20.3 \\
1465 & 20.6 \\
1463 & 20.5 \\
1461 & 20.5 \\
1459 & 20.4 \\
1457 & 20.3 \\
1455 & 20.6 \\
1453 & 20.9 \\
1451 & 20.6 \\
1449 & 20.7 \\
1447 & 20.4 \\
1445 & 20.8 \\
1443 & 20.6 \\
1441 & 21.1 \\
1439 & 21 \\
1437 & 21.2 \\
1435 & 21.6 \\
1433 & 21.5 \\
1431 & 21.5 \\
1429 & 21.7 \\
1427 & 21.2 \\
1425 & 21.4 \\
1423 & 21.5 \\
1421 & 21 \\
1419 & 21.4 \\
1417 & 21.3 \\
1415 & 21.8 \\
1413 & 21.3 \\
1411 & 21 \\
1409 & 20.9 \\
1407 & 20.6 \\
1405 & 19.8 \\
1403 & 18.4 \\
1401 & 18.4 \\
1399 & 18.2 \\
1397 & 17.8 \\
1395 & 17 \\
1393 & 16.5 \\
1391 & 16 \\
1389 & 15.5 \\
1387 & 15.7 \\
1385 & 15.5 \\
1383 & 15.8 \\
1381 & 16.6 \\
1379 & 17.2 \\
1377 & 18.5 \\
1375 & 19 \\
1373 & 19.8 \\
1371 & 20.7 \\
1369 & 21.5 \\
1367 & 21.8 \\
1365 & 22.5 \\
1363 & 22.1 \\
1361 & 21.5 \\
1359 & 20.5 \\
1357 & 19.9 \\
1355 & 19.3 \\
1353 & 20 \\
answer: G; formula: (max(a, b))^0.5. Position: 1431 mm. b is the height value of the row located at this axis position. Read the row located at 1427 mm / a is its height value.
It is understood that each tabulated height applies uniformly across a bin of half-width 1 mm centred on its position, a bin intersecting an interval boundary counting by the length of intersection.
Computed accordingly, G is 4.637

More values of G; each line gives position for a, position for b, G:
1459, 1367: 4.669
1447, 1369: 4.637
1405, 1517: 4.506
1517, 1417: 4.615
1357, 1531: 4.472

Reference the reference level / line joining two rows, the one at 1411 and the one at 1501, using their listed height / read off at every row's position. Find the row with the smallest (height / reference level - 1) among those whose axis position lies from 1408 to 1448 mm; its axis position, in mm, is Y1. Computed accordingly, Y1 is 1447 mm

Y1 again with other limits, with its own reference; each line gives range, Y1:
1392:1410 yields 1393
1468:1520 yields 1487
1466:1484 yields 1469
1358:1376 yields 1375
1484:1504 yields 1487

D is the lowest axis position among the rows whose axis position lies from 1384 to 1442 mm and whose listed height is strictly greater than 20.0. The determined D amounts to 1407 mm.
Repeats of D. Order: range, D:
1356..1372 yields 1359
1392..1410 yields 1407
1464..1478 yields 1465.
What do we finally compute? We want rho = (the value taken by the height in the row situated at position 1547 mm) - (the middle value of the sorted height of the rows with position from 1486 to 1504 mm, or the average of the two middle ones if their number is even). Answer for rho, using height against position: -0.9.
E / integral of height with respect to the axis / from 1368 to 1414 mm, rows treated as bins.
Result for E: 843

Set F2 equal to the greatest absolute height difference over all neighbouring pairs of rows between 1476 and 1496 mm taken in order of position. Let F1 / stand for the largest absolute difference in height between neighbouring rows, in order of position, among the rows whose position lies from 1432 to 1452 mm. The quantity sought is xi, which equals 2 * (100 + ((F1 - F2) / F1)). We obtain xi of 198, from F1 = 0.50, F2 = 0.90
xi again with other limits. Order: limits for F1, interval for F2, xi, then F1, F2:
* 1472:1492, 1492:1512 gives 200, 0.90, 0.70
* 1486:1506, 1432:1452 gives 201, 0.90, 0.50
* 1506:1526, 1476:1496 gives 199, 0.60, 0.90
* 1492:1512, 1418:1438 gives 201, 0.70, 0.50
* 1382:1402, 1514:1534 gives 201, 0.80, 0.30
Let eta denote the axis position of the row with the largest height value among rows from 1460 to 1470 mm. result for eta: 1465 mm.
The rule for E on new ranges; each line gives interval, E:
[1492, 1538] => 932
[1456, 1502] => 941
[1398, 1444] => 957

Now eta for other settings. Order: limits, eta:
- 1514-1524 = 1517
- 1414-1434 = 1415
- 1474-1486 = 1475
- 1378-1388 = 1379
